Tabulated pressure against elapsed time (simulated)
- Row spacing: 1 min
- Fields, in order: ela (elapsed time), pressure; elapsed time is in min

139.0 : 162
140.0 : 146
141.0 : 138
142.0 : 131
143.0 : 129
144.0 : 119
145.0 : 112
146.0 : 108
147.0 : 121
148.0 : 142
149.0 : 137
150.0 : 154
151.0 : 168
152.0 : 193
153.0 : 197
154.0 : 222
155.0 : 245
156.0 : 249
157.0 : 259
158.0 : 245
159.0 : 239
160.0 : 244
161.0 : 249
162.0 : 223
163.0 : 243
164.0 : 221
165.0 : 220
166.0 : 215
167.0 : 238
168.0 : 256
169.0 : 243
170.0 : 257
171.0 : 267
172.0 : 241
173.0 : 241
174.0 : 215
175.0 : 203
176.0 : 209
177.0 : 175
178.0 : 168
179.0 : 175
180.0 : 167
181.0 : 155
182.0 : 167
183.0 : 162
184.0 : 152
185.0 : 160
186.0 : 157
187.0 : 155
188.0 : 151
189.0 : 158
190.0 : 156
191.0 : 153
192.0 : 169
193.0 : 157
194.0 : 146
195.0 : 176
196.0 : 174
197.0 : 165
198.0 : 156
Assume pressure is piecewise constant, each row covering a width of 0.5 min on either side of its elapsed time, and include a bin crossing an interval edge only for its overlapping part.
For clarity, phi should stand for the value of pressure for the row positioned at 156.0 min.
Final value 249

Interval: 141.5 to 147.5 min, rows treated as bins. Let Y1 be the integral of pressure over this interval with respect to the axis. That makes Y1 720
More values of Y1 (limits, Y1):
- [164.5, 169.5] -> 1172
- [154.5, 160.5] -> 1481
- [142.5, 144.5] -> 248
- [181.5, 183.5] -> 329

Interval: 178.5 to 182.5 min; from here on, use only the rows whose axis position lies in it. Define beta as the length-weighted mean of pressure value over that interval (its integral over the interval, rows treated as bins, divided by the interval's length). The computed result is 166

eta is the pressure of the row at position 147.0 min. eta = 121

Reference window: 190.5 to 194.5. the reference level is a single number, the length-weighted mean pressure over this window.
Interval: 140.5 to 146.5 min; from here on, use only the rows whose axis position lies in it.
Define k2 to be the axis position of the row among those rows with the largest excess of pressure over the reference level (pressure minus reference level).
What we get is 141.0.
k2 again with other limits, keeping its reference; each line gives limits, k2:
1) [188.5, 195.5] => 195.0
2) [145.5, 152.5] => 152.0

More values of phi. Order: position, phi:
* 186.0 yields 157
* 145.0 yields 112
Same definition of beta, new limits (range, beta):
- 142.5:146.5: 117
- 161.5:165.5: 227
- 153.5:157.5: 244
